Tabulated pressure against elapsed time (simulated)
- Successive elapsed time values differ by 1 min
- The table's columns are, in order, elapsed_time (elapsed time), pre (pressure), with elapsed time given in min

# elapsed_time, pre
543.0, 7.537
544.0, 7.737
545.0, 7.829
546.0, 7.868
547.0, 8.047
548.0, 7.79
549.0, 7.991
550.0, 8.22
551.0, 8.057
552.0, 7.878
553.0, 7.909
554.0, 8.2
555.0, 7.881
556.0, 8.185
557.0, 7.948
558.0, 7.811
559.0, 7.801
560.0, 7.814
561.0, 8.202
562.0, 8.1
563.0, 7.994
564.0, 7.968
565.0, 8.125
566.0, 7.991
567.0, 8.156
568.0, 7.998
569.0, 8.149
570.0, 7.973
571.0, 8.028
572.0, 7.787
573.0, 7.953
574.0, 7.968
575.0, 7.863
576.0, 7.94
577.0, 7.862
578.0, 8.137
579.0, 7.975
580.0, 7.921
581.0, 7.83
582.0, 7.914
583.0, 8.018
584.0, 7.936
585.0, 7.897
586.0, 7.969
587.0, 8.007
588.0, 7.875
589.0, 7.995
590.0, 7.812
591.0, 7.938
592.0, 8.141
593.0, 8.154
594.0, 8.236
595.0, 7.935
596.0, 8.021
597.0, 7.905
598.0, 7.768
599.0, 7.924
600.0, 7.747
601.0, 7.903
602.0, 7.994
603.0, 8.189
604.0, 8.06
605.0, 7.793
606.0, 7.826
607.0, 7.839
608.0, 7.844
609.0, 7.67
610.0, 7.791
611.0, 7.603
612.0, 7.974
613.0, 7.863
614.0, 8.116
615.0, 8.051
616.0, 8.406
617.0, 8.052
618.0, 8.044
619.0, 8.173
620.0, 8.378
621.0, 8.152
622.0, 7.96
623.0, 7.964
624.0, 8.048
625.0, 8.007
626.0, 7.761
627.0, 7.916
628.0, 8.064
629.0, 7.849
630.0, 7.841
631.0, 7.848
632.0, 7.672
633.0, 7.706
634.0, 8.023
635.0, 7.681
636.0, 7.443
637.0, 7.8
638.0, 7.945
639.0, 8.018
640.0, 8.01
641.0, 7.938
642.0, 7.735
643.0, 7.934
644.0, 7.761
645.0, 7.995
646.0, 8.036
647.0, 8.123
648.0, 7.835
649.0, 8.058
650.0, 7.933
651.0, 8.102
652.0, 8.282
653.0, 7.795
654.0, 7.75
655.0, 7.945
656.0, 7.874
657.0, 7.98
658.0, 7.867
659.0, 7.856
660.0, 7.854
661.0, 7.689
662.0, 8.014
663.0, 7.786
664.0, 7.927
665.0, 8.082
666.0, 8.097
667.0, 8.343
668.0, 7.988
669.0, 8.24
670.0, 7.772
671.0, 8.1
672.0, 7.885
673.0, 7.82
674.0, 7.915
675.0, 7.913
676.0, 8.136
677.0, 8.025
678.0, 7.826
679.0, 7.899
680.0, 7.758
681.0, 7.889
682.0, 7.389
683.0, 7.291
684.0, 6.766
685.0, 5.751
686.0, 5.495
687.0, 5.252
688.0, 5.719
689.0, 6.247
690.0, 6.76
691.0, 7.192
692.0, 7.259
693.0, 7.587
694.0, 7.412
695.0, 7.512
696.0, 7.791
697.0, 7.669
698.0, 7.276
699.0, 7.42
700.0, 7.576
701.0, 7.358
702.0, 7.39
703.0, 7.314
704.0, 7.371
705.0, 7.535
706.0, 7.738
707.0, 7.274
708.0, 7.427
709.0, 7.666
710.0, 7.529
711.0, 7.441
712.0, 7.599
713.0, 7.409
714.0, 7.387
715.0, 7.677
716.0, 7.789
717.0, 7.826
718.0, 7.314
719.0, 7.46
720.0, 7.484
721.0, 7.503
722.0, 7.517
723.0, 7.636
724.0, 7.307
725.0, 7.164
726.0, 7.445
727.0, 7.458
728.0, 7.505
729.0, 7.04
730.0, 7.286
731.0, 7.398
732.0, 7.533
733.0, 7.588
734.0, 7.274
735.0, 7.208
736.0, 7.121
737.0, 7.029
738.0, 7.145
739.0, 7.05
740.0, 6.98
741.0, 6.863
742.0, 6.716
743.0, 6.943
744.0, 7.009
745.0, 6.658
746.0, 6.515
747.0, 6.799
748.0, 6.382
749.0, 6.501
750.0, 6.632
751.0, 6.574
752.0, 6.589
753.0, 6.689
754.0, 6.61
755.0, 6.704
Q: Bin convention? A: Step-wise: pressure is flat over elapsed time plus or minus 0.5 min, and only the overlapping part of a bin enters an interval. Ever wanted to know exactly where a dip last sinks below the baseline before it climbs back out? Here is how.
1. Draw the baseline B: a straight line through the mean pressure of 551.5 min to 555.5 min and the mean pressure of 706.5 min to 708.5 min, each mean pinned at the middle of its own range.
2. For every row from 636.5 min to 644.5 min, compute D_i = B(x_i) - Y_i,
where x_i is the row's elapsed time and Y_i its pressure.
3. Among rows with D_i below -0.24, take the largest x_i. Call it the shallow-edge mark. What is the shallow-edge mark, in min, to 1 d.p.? 643.0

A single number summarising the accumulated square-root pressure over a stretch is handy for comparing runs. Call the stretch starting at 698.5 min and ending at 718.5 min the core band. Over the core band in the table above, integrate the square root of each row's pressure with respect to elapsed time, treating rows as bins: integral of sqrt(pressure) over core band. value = 54.8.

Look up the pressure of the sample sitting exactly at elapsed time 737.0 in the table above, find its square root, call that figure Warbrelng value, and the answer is 2.65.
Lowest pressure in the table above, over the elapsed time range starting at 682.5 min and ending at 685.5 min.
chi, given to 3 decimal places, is 5.751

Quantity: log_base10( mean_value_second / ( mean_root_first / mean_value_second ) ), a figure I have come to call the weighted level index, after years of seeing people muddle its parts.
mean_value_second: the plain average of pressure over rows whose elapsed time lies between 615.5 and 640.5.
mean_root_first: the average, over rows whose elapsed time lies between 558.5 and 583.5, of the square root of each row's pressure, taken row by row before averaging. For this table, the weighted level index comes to 1.35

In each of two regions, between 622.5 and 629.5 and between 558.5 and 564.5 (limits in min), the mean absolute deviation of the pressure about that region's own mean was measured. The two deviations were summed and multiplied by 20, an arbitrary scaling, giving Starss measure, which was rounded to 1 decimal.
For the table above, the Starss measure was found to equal 4.1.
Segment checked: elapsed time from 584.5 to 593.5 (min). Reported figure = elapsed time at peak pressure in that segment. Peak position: 593.0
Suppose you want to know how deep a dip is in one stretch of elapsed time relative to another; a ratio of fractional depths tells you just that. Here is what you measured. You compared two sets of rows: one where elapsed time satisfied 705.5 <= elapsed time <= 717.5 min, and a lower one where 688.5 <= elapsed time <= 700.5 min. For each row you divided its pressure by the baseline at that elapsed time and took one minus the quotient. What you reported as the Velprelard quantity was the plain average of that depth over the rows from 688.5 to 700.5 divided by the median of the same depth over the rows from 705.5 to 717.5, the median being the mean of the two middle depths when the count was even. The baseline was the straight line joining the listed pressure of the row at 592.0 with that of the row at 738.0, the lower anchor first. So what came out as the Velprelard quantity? -0.6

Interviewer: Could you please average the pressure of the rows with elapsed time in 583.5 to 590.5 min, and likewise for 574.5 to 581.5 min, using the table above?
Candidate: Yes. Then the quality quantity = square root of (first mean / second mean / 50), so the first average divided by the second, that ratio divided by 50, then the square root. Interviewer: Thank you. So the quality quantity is 0.141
